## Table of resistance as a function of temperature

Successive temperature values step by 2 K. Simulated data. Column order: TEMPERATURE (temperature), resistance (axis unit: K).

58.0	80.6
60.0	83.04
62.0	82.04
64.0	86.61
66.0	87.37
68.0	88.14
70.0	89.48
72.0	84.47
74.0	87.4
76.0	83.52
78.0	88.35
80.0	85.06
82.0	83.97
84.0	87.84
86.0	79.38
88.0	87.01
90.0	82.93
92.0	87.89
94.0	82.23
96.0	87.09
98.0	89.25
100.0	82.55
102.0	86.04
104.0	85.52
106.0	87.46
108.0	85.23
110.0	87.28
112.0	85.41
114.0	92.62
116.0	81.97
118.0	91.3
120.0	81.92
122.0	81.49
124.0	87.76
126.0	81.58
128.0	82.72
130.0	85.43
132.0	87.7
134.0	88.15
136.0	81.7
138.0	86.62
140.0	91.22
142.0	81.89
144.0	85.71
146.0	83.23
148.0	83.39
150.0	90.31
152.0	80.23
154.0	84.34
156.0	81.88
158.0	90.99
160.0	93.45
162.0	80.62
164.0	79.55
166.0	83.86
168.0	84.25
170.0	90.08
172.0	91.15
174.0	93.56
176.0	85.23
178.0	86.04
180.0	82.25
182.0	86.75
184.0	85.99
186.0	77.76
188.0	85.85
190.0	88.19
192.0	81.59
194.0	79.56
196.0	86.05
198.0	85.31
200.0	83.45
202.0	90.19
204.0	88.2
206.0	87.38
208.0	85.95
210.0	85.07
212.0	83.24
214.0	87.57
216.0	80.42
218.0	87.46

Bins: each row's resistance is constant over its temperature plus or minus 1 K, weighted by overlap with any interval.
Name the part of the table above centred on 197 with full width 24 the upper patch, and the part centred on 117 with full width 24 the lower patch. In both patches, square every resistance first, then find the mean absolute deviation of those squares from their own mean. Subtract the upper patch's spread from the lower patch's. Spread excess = 48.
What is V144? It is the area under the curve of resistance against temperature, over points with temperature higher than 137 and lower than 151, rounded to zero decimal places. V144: 1205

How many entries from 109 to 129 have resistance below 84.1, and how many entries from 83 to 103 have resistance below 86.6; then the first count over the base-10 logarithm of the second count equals 7.2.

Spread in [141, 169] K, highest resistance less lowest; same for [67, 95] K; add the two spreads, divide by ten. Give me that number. 2.4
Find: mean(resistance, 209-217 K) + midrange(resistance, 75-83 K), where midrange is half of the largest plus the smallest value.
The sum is 170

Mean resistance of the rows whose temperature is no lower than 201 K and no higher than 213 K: 86.7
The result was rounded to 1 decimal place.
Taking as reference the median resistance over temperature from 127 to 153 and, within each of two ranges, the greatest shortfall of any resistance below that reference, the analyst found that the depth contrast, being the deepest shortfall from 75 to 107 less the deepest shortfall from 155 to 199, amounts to -1.6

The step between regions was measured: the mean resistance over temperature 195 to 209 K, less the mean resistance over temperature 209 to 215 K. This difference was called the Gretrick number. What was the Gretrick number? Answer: 1.4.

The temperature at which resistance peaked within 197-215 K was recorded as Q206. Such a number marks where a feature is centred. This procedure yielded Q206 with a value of 202.0 K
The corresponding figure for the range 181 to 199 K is 190.0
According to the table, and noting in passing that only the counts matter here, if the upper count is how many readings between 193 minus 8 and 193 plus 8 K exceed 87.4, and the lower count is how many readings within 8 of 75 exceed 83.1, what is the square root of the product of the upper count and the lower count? 2.8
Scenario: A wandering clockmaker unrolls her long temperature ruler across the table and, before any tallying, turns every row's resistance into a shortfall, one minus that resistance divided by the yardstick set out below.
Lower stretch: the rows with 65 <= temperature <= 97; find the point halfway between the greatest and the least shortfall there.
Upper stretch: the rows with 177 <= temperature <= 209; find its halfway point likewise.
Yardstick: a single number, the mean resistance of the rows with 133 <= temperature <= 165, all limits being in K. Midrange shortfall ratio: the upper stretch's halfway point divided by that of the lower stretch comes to 1.6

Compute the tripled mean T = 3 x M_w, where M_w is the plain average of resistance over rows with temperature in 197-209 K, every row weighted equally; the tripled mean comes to 260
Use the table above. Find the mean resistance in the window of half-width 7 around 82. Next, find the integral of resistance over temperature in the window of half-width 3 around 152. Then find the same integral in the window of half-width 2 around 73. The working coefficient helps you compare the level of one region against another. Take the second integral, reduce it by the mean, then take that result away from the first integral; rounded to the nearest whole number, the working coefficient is 251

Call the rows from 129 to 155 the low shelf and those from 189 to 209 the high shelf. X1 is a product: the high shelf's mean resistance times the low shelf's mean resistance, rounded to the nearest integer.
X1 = 7307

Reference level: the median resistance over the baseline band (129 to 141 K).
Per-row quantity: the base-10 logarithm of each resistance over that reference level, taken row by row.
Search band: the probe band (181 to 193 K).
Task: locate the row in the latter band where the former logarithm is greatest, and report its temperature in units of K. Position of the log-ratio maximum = 190.0 K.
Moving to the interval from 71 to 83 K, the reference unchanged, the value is 78.0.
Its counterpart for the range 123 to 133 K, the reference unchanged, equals 124.0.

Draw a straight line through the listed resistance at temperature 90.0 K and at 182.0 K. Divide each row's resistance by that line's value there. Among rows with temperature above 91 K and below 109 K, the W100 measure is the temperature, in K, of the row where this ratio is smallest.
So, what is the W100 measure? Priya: 94.0 K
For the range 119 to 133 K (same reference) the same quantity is 126.0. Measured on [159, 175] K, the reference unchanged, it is 164.0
